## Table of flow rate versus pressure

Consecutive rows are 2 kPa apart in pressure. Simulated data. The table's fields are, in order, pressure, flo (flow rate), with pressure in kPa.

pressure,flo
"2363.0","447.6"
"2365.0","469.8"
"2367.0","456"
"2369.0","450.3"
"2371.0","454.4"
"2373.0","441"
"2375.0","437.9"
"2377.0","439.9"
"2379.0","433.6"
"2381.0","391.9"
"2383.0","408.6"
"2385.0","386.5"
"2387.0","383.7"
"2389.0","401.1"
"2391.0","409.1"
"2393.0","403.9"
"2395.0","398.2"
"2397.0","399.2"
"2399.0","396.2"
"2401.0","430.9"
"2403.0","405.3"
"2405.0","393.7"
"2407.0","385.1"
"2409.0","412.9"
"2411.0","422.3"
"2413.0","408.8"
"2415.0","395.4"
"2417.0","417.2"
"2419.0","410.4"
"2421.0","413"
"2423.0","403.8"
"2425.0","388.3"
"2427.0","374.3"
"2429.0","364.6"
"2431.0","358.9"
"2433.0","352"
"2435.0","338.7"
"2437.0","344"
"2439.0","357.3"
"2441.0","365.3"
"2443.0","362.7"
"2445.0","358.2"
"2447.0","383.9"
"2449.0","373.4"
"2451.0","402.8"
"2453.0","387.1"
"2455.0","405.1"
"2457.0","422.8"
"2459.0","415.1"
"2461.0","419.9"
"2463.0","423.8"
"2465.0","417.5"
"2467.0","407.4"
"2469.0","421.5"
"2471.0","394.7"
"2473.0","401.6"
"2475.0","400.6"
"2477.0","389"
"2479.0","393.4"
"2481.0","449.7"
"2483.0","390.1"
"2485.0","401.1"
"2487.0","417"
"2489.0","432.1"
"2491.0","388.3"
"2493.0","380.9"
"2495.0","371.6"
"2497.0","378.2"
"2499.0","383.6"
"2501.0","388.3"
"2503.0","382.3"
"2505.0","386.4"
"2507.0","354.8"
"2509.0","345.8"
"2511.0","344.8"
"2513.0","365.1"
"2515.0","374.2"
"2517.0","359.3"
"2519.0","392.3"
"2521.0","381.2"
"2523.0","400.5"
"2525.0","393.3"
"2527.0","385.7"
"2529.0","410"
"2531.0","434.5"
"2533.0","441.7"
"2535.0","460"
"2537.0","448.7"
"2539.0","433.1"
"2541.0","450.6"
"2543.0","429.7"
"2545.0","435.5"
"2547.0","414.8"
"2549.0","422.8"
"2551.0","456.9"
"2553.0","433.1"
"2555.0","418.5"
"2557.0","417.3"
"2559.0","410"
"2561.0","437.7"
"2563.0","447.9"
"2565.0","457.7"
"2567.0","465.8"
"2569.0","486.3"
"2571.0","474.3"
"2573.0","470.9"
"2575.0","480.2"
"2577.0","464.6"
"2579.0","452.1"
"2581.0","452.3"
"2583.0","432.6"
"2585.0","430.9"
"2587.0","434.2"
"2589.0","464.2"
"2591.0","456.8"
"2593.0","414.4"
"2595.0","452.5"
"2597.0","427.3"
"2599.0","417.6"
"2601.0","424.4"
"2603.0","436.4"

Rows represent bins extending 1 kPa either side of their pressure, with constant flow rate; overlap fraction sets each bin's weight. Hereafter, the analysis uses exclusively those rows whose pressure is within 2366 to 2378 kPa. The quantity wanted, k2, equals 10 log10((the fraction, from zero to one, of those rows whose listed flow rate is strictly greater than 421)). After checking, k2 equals 0.0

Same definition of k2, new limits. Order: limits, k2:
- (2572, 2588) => 0.0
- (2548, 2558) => -2.2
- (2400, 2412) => -4.8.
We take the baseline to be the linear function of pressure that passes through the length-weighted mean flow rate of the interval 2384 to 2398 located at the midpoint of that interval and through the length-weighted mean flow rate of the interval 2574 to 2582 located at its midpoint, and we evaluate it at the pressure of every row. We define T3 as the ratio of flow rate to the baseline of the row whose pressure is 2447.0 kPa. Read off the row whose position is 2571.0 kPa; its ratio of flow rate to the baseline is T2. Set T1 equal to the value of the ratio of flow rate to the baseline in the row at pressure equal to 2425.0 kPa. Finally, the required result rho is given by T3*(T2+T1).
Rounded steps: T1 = 0.95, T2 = 1.03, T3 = 0.92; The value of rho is 1.82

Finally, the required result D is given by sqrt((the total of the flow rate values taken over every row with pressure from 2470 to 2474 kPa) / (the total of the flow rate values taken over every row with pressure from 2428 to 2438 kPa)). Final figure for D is 0.7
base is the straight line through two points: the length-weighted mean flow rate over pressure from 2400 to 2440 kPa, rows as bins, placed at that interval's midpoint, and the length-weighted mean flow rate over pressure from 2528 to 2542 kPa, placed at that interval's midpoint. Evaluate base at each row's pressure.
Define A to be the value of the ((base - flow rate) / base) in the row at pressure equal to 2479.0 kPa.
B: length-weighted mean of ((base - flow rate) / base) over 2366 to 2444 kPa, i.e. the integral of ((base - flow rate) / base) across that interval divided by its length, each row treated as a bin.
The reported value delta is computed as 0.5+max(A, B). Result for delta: 0.552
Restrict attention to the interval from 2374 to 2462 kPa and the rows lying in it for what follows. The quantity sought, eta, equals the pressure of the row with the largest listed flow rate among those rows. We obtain 2377.0 kPa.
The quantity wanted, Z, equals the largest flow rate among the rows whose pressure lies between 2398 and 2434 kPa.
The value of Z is 430.9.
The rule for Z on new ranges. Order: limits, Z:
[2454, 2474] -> 423.8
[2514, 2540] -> 460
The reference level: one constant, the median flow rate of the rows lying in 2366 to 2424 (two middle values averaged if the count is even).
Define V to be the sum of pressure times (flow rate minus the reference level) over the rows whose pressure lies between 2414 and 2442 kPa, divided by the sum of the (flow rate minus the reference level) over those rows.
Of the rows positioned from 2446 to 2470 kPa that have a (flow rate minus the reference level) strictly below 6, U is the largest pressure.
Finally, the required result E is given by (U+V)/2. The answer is 2450.4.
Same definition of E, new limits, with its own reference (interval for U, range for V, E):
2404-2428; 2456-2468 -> 2443.9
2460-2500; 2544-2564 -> 2526.7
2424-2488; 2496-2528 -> 2498.0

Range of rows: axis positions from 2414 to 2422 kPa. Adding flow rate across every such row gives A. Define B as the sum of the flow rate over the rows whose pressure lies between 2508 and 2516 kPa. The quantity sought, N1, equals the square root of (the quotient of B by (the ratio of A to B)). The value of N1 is 35.4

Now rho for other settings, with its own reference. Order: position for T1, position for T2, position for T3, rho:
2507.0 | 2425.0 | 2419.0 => 1.77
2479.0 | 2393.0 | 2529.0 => 1.78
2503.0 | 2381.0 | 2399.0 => 1.85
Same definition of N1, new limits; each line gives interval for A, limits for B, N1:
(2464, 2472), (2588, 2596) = 44.1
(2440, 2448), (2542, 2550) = 44.4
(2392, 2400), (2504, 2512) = 35.8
